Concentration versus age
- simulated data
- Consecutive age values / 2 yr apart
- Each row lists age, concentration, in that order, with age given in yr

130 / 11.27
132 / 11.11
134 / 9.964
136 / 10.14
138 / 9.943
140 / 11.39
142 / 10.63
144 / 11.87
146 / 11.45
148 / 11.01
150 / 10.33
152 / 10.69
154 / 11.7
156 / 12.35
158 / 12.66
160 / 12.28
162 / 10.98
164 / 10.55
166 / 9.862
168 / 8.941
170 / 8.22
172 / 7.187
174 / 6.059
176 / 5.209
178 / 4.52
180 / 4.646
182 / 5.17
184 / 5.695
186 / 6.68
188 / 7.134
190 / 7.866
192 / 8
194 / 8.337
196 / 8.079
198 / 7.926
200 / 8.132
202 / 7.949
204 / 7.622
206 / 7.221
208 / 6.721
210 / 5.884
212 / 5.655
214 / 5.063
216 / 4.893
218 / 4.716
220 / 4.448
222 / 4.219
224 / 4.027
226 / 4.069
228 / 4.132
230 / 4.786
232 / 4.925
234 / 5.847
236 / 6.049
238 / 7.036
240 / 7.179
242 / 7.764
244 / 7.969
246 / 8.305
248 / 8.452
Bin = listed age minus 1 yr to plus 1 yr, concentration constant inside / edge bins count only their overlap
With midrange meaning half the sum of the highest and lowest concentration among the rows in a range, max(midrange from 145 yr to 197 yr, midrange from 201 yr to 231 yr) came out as 8.6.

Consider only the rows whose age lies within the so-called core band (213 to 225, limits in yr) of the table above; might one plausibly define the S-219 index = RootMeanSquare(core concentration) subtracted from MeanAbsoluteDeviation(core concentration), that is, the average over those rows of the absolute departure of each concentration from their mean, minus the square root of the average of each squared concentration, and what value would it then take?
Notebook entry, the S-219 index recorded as -4.2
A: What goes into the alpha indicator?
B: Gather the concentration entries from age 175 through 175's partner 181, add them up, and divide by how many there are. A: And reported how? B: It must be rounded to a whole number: 5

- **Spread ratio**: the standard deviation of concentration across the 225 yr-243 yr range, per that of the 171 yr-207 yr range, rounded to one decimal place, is 1.0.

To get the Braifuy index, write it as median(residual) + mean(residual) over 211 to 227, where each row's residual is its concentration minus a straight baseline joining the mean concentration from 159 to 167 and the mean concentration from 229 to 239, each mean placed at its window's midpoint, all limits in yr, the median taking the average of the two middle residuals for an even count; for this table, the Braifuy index -4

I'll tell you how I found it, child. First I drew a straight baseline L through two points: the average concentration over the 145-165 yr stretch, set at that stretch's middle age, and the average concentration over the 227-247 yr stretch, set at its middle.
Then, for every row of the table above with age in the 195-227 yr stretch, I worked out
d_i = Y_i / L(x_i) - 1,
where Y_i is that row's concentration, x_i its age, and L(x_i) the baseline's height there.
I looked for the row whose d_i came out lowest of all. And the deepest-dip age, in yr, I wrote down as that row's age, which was 224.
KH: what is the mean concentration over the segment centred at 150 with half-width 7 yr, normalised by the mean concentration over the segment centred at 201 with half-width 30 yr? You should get 1.9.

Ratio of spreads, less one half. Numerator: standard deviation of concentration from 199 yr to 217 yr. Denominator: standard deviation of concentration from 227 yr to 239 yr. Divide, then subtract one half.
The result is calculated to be 0.7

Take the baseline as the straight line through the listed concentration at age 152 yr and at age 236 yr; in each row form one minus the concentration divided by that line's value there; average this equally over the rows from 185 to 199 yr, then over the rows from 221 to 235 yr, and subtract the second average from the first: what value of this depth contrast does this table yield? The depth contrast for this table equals -0.20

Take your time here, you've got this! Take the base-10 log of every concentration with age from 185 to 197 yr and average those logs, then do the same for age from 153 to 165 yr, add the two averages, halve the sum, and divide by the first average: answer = 1.10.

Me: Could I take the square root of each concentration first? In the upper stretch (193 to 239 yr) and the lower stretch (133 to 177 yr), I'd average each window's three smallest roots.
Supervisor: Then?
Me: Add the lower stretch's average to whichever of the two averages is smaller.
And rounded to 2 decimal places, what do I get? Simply 4.49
